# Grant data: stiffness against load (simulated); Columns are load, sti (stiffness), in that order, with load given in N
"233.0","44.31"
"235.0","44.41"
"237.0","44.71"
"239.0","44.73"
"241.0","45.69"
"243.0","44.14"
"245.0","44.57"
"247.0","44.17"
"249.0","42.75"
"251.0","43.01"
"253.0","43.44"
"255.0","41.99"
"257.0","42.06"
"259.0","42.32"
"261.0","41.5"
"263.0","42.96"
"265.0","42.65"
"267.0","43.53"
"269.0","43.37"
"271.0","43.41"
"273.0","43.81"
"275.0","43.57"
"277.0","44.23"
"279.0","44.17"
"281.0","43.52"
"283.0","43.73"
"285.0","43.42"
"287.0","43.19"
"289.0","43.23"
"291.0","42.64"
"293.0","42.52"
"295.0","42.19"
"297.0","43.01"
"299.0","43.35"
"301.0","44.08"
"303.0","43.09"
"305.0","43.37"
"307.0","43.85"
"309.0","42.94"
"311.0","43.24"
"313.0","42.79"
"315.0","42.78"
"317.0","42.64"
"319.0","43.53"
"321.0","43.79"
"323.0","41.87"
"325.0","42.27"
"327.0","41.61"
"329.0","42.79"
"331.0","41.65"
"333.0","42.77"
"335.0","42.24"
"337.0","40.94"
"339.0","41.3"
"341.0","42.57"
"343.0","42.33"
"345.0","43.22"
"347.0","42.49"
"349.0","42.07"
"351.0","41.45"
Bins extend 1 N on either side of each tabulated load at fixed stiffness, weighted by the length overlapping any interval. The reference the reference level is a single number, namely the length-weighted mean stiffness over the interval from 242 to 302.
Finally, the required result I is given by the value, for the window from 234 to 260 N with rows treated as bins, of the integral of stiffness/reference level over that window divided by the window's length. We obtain 1.01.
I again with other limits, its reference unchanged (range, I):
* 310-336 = 0.99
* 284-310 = 1.00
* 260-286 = 1.00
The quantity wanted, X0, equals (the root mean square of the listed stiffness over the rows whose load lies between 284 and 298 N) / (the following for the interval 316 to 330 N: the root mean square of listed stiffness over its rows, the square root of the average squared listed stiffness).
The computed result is 1.01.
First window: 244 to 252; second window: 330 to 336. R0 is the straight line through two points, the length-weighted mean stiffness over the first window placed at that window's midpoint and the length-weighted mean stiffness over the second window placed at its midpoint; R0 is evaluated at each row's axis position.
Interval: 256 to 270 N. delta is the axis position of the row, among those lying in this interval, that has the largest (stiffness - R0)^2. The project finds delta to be 261.0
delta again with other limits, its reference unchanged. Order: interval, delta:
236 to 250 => 241.0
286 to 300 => 295.0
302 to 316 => 307.0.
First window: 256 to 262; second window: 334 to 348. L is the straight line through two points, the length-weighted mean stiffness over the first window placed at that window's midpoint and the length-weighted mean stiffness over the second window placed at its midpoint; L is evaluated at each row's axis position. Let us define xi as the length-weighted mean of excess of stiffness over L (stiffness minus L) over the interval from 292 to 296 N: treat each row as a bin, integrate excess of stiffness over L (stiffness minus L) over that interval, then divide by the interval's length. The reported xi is 0.3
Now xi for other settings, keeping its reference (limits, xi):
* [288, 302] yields 1.0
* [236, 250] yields 2.5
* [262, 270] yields 1.2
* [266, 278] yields 1.7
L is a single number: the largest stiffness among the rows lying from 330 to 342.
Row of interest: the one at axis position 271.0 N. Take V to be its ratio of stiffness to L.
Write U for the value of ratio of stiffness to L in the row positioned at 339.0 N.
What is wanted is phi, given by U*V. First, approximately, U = 0.966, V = 1.01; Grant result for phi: 0.98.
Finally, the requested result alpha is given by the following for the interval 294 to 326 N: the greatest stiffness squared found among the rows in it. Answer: 1943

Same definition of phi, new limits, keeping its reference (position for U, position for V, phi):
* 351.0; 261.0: 0.94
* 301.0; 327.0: 1.00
